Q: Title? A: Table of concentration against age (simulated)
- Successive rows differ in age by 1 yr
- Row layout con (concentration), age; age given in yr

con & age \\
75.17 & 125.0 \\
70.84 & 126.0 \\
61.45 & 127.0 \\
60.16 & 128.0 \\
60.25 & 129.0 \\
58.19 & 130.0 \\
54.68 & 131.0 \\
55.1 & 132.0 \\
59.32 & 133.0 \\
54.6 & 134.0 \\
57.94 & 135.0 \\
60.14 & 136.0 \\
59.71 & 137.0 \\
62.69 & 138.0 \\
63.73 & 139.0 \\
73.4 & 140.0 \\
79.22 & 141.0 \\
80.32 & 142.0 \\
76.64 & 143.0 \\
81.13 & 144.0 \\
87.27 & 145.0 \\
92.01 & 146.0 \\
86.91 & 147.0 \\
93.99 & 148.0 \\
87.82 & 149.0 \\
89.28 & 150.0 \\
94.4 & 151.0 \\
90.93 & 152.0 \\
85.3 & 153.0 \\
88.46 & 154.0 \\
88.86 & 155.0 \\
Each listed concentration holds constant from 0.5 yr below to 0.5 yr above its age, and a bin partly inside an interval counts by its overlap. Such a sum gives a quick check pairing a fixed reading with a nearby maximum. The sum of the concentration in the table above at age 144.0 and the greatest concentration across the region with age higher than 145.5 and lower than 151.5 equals 176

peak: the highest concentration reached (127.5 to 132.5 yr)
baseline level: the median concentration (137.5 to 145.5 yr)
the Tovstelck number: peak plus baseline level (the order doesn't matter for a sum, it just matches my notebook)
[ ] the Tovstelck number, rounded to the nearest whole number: 138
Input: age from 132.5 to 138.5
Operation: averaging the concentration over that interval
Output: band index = 59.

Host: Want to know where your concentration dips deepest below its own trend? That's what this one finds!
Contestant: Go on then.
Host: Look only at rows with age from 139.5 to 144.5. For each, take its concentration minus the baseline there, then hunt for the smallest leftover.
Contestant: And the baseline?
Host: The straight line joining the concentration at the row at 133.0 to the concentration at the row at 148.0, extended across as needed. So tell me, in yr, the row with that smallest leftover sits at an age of 143.0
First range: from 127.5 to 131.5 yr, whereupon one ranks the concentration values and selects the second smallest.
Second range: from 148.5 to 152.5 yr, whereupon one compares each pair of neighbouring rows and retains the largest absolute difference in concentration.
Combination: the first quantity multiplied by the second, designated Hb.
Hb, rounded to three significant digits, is 298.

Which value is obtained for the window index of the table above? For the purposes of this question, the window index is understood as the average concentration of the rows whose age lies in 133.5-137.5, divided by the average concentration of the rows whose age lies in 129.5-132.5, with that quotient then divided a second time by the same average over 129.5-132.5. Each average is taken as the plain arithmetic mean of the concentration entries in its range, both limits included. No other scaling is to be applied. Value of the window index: 0.019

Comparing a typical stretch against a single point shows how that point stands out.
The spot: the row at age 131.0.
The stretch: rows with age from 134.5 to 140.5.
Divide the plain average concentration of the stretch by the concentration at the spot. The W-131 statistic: 1.15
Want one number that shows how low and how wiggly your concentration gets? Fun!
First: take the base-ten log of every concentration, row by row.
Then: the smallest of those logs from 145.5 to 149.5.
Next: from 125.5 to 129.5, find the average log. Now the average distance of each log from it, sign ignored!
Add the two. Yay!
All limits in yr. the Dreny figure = 1.96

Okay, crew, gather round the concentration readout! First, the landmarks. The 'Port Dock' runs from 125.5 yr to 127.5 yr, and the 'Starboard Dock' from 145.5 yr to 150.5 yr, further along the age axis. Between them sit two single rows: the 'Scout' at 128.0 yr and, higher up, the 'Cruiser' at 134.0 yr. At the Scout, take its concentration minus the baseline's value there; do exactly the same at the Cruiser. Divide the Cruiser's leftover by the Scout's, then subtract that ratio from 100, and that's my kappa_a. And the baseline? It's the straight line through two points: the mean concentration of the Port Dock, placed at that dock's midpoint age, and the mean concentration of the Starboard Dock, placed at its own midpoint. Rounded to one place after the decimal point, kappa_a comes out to 97.4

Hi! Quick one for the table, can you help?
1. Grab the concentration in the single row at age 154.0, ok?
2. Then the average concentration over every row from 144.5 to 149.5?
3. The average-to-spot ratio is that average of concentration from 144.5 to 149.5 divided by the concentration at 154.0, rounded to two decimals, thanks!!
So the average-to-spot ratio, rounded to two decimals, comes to 1.01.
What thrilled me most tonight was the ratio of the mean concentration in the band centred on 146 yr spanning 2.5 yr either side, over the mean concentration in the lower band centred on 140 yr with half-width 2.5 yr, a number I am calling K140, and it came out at 1.23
